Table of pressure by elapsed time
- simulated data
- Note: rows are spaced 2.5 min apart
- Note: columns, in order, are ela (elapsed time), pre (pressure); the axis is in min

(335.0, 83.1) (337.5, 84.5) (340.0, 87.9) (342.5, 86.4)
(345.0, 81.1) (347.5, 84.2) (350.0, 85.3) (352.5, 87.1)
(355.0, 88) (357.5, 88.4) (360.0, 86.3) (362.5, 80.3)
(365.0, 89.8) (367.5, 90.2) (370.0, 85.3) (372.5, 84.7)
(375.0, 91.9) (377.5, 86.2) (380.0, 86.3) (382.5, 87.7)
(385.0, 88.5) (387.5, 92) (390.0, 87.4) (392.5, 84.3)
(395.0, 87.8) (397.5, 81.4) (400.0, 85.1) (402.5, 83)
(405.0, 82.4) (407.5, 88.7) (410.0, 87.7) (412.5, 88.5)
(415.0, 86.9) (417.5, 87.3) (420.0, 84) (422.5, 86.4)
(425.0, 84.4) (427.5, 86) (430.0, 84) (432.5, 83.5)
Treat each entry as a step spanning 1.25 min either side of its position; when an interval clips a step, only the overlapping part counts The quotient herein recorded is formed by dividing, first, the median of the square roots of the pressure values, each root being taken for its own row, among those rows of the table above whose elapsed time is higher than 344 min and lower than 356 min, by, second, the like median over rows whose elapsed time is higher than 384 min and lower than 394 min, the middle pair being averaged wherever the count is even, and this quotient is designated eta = 0.98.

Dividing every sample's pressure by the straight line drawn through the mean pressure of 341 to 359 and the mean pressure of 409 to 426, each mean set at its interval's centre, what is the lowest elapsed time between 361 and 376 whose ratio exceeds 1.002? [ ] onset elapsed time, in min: 365.0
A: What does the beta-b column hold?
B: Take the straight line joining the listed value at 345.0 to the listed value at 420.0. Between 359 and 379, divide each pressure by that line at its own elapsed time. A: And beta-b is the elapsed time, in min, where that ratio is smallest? 362.5 min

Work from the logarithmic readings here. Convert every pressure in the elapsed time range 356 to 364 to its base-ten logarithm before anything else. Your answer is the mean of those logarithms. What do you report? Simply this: 1.93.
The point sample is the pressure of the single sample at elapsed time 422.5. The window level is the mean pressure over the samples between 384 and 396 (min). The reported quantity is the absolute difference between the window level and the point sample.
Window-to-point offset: 1.6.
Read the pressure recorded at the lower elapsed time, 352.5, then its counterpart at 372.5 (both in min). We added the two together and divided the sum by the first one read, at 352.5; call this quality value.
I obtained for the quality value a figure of 1.97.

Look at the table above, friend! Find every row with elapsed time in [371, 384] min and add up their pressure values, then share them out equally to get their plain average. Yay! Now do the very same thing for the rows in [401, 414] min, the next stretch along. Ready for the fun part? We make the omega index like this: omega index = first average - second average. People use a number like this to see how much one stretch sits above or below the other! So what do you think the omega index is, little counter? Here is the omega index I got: 1.3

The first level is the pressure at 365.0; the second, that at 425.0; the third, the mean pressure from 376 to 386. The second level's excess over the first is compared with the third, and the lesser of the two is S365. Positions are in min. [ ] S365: -5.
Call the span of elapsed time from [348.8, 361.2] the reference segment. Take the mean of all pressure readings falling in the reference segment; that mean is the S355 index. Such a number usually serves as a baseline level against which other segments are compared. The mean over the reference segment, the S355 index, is 87.0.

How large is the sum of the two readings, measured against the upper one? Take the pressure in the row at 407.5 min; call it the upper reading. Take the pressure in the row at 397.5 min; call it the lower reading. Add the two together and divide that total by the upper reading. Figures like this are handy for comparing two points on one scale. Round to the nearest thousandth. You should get 1.918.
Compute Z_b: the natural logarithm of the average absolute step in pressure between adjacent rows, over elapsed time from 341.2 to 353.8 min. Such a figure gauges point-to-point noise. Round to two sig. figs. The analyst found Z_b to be 1.0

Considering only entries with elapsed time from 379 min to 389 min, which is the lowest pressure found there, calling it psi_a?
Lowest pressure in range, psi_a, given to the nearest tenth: 86.3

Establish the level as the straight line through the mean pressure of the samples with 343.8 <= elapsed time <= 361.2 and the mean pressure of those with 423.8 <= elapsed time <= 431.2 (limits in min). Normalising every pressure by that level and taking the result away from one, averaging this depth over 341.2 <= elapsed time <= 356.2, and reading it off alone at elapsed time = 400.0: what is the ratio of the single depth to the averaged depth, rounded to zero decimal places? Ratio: 0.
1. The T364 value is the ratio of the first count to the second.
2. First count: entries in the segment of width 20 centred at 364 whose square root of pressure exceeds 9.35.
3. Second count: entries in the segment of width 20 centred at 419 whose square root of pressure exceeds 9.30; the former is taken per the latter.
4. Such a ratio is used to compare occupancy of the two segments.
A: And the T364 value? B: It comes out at 1.0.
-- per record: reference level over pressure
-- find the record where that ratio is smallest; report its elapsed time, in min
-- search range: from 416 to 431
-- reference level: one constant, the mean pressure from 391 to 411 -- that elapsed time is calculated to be 417.5 min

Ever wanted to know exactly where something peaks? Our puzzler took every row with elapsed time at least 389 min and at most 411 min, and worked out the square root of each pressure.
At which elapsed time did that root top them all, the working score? 407.5 min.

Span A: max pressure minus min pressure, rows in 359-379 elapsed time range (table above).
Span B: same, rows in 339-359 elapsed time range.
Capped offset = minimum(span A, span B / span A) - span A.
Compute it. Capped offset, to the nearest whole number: -11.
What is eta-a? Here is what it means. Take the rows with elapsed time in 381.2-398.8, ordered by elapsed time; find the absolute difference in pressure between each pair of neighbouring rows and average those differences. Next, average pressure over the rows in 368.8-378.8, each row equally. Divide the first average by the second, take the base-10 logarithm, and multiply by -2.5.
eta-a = 3.44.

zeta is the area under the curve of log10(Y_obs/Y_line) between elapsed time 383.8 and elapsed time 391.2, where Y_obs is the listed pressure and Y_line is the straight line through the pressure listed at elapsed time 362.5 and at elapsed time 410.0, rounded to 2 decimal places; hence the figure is 0.19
